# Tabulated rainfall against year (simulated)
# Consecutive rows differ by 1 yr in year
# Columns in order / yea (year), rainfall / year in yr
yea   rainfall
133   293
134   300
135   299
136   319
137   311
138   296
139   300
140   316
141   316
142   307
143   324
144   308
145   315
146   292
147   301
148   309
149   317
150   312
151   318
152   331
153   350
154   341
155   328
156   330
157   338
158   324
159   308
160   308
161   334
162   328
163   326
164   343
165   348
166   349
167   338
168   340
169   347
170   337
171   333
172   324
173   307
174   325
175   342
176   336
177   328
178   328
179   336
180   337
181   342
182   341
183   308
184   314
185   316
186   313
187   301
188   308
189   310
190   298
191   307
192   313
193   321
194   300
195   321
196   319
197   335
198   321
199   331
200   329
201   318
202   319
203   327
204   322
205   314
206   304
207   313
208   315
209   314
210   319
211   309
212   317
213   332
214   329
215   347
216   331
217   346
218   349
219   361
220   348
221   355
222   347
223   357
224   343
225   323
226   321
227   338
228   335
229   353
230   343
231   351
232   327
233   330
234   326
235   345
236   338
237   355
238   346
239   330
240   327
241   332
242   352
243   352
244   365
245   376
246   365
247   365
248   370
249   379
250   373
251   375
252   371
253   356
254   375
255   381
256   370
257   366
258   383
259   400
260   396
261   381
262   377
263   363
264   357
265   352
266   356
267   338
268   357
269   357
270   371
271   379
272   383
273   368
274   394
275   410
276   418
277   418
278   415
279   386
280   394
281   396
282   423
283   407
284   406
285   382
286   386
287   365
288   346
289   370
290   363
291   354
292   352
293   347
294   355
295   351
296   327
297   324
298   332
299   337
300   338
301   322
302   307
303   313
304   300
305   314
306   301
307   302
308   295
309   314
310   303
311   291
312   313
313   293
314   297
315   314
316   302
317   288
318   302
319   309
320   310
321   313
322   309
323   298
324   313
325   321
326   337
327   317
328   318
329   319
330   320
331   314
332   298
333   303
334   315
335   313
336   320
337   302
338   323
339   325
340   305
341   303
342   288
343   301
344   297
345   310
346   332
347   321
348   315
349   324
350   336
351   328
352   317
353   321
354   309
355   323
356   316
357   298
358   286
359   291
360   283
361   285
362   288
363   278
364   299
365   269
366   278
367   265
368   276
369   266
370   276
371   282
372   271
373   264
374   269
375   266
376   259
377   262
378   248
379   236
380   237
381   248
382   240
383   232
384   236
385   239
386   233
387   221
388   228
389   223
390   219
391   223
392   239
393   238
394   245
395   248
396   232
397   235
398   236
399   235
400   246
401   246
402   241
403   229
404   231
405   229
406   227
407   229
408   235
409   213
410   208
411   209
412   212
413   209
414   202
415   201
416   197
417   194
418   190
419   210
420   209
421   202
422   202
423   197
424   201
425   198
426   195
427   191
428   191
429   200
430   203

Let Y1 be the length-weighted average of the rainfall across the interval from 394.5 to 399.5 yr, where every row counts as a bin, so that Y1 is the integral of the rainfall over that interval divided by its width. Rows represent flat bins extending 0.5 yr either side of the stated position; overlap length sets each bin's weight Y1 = 237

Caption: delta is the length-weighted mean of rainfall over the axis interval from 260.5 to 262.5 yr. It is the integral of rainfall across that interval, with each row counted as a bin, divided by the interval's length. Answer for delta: 379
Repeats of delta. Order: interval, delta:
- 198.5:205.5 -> 323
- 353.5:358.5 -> 306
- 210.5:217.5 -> 330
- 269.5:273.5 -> 375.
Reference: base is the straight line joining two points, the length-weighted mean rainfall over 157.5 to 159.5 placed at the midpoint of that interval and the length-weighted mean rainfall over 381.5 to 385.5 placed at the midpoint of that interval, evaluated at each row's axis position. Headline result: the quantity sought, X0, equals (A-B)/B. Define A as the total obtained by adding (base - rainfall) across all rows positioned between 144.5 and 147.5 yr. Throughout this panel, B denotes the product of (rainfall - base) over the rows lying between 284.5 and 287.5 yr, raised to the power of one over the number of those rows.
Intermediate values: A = 53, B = 106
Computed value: 0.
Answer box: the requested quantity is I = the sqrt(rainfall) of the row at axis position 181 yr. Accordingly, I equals 18.5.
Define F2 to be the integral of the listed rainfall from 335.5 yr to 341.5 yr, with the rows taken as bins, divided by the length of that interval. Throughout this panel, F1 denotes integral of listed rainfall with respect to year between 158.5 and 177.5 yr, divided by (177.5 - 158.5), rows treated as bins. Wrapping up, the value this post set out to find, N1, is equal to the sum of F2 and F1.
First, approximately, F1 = 332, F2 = 313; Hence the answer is 645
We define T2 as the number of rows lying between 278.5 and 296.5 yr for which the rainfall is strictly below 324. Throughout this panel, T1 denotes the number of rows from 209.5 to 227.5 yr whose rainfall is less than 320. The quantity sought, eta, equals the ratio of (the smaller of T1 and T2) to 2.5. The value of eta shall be 0.0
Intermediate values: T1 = 3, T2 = 0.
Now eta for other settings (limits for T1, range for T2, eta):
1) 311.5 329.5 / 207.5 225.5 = 2.4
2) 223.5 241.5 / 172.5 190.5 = 0.0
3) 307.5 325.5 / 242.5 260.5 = 0.0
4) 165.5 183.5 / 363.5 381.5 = 0.8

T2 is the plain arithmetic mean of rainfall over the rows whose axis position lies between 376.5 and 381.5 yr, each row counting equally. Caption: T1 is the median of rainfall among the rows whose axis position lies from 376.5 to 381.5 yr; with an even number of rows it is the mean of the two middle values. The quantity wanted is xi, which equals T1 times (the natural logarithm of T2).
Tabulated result 1366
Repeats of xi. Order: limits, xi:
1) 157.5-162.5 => 1869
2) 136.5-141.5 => 1782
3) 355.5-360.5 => 1655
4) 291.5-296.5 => 2053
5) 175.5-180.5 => 1952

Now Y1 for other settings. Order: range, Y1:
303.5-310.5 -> 304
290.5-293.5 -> 351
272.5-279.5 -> 401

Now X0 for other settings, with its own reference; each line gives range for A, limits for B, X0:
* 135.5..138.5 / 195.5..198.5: 1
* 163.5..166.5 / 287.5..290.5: -2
